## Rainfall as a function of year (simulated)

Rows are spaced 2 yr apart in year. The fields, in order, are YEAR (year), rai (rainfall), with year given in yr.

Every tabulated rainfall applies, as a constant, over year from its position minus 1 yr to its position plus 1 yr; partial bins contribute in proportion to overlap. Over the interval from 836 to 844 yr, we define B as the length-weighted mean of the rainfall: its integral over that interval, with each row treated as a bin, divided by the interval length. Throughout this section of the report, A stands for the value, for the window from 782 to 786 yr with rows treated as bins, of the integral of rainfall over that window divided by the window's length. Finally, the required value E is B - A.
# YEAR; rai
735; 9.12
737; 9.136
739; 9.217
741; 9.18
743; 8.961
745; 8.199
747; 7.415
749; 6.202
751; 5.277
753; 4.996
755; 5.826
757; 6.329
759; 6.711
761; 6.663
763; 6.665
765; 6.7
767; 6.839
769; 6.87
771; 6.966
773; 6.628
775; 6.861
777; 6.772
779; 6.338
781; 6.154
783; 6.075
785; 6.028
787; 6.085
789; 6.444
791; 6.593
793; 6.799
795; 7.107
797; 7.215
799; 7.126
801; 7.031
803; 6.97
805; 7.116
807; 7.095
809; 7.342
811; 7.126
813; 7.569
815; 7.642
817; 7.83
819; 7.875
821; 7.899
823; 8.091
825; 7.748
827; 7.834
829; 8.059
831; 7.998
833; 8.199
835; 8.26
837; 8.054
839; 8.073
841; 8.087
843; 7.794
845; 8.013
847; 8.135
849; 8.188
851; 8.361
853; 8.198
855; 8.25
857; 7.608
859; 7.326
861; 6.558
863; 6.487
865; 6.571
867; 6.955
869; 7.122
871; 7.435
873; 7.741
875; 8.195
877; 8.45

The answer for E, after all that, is 2.0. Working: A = 6.1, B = 8.0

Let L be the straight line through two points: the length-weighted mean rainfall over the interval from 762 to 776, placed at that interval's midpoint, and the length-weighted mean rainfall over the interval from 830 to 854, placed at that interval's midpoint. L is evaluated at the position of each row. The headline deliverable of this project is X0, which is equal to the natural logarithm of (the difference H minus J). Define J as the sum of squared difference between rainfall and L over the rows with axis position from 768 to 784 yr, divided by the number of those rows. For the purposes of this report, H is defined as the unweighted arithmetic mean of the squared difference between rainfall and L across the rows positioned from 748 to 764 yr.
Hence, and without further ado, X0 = -1.3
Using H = 0.5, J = 0.27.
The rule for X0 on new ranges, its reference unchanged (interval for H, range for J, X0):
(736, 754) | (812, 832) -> 1.5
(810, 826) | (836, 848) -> -3.8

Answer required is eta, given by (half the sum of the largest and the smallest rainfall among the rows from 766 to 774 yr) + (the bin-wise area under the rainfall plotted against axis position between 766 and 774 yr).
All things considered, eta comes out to 61.4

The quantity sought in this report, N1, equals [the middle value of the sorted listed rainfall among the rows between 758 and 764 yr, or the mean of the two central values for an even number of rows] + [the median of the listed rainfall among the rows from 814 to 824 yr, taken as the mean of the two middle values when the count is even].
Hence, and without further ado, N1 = 14.5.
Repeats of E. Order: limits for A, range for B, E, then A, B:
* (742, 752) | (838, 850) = 0.8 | 7.2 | 8.0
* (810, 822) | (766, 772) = -0.8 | 7.7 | 6.9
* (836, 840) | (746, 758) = -2.1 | 8.1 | 6.0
